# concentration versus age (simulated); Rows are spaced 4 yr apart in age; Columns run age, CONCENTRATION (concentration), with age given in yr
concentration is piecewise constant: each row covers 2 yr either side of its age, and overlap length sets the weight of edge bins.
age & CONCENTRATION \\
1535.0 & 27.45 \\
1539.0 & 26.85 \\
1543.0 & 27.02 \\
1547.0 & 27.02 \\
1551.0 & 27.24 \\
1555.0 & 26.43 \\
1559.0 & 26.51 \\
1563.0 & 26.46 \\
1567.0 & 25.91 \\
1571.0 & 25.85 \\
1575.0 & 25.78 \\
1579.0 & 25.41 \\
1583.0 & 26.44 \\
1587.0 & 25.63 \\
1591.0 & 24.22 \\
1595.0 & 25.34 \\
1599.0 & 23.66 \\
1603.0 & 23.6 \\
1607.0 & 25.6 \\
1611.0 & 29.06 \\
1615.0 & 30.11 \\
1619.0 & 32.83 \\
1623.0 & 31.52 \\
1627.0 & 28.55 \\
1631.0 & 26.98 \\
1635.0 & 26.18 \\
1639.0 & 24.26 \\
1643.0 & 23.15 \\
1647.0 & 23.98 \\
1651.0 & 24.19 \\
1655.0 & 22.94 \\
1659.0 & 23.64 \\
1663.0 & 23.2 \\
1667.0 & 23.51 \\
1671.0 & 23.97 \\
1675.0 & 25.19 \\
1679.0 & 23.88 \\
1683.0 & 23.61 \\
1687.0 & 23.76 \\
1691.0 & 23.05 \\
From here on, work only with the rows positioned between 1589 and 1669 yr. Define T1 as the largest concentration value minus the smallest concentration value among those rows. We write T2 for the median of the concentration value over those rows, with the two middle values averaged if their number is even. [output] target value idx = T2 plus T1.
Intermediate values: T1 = 10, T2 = 24.2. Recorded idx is 34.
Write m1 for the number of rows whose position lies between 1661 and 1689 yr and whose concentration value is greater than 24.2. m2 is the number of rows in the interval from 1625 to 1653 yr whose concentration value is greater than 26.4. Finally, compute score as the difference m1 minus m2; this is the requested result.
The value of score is -1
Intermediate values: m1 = 1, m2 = 2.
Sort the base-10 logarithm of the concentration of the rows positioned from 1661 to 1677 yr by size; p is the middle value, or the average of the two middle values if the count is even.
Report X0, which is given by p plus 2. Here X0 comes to 3.38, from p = 1.375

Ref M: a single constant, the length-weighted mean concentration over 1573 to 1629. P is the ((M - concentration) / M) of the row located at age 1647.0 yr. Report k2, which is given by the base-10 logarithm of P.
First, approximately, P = 0.11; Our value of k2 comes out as -1.0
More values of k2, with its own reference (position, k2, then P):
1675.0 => -1.2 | 0.07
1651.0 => -1.0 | 0.10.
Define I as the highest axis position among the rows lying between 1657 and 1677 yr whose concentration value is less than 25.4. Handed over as 1675.0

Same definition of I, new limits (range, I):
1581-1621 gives 1603.0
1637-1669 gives 1667.0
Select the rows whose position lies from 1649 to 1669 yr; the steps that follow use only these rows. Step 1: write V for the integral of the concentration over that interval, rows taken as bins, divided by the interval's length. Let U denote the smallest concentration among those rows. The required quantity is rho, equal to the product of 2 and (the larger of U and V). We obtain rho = 47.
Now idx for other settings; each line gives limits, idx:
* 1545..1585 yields 28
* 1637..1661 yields 25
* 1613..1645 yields 37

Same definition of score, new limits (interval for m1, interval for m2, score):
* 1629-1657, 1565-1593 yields 2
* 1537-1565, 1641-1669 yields 7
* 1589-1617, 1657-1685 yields 5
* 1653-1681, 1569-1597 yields 0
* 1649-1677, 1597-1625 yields -3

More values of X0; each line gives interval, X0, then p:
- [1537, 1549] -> 3.43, 1.432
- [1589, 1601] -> 3.38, 1.384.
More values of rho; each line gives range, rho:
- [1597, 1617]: 53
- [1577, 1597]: 51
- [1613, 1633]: 60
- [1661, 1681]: 48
